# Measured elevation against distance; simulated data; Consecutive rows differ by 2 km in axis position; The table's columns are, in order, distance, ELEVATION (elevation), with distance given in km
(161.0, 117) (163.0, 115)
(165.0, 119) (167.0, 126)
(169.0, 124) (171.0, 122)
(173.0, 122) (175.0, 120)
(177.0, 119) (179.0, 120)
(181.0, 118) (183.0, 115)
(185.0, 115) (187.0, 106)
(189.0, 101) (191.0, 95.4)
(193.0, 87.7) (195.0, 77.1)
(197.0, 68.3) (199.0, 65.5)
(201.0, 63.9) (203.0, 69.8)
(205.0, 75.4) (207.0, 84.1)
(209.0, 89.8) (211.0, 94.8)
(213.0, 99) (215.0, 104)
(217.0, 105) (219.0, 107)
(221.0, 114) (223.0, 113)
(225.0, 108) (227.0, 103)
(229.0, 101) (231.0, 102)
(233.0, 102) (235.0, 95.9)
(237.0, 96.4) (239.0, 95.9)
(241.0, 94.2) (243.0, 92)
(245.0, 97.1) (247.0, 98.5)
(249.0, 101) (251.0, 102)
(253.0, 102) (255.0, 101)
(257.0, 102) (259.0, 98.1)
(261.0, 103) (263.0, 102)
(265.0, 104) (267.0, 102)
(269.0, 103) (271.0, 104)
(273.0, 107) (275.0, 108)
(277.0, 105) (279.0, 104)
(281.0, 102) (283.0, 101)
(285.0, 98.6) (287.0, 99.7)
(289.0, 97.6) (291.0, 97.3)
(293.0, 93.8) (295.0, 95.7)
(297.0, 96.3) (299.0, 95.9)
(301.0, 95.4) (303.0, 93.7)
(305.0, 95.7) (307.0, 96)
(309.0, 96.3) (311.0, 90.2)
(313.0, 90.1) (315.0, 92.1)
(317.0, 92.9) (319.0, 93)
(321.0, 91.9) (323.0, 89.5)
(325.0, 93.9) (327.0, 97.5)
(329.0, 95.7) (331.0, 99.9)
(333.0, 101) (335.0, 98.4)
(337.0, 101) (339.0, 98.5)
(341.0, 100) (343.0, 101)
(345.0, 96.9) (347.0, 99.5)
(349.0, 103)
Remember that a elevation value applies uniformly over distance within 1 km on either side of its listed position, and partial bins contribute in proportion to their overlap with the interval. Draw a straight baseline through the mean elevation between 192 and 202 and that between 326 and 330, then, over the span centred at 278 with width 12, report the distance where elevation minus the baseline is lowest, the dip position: 283.0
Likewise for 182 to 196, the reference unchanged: 195.0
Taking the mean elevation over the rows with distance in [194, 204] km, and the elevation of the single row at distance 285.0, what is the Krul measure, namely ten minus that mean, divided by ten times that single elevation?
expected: -0.060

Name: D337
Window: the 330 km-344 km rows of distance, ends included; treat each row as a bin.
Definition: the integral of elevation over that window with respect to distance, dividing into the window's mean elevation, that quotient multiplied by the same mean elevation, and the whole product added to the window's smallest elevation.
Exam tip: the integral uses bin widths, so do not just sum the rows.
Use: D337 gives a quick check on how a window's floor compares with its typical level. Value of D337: 106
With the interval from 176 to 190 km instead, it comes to 109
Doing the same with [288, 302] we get 101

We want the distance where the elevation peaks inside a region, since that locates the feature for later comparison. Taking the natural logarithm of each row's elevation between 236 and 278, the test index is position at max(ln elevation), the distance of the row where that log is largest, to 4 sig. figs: 275.0 km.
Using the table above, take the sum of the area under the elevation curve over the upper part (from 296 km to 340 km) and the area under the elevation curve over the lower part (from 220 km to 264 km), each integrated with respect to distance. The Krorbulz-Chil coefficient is 8638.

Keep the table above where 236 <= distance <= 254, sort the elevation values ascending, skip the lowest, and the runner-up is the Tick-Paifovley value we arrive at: 94.2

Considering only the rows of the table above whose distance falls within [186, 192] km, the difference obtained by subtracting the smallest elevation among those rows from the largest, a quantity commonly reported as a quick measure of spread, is 11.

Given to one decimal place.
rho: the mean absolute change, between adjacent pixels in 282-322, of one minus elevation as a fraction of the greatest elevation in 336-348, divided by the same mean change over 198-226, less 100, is -99.7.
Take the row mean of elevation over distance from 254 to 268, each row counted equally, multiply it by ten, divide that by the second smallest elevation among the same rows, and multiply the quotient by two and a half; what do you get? 25.2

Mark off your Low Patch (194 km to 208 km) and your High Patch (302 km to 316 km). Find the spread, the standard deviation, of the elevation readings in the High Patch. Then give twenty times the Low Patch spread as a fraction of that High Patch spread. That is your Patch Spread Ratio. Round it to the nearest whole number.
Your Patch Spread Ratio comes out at 54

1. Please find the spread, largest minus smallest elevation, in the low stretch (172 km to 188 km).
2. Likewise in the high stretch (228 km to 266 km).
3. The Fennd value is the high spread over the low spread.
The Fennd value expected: 0.75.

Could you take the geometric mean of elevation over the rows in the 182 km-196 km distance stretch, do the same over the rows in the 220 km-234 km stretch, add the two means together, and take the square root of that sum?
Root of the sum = 14.3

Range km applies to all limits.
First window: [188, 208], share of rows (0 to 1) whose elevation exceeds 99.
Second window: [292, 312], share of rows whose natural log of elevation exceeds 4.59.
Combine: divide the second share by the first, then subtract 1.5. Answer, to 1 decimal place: -1.5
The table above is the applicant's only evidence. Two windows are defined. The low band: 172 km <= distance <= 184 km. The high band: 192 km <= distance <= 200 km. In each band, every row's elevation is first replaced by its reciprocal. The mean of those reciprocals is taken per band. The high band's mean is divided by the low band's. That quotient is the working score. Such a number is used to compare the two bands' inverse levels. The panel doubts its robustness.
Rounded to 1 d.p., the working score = 1.6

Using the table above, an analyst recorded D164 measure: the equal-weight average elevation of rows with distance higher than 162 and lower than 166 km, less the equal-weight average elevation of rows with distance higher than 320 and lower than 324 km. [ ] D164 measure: 26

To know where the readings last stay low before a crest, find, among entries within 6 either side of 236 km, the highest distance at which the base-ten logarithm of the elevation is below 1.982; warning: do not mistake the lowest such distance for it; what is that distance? 241.0 km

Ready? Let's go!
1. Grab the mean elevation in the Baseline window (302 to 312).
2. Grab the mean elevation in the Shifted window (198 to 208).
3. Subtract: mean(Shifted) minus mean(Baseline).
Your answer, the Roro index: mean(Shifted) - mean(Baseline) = -22.6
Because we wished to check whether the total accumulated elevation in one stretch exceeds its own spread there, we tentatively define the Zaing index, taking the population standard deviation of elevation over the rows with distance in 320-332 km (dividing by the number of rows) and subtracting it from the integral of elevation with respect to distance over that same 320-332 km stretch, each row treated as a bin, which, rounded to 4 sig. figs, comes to 1133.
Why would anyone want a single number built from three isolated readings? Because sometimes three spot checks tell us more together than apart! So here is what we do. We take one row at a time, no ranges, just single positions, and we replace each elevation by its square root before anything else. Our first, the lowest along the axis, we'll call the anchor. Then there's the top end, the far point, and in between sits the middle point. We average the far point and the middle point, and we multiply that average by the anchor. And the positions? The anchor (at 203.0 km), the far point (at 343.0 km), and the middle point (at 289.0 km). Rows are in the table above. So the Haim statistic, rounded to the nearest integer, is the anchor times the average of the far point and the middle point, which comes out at 83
